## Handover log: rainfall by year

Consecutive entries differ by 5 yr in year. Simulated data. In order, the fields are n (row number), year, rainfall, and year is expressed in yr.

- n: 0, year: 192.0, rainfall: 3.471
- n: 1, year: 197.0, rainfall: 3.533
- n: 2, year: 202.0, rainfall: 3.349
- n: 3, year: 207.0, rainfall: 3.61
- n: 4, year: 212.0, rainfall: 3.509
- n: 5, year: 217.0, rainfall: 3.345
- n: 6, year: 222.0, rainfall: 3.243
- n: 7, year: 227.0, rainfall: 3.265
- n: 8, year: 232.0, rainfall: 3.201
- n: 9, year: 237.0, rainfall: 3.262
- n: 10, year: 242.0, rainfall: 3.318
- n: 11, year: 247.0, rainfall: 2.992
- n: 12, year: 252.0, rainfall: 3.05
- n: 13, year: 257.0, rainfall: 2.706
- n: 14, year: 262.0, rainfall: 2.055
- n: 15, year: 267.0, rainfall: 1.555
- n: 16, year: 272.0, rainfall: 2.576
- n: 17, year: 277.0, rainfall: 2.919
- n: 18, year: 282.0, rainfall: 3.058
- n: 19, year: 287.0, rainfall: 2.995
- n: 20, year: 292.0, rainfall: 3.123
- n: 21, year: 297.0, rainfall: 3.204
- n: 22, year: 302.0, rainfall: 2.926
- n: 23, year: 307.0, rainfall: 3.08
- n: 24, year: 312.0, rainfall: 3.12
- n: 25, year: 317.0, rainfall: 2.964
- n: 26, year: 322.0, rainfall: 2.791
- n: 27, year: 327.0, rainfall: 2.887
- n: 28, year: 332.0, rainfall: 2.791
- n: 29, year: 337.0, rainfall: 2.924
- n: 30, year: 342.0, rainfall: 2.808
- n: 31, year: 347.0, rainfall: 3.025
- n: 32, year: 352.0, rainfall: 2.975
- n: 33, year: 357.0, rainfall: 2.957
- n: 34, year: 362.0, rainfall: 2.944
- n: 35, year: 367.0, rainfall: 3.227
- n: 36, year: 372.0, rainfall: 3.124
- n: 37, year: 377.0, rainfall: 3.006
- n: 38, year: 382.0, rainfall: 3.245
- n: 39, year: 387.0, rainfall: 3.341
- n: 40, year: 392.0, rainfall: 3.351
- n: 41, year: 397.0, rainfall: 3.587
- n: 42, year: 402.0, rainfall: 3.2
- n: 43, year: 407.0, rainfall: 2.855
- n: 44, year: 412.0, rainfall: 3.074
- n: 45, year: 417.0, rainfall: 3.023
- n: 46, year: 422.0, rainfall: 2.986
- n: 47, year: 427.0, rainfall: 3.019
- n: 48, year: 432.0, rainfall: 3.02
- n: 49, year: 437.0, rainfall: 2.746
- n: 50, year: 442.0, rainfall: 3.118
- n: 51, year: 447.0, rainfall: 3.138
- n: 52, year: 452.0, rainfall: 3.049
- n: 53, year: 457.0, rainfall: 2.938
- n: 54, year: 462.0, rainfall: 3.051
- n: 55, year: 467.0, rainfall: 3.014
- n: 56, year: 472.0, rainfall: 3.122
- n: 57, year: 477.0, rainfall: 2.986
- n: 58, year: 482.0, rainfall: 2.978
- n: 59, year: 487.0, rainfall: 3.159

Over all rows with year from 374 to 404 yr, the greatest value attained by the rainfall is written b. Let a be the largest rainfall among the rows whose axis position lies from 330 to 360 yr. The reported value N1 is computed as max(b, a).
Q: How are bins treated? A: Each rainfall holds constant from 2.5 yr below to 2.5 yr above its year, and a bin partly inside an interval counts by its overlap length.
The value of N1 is 3.59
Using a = 3.025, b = 3.587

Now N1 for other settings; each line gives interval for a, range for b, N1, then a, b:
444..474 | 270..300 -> 3.20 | 3.138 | 3.204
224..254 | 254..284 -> 3.32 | 3.318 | 3.058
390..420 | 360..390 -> 3.59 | 3.587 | 3.341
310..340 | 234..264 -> 3.32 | 3.12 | 3.318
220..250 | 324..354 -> 3.32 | 3.318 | 3.025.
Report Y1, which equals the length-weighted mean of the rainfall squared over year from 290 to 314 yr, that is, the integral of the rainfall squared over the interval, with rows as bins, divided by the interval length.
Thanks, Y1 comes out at 9.6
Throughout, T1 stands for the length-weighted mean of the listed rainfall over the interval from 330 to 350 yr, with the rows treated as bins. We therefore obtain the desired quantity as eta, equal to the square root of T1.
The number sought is 1.70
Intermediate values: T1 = 2.89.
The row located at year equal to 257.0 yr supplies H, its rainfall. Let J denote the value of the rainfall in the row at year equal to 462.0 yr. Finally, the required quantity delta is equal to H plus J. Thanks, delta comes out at 5.76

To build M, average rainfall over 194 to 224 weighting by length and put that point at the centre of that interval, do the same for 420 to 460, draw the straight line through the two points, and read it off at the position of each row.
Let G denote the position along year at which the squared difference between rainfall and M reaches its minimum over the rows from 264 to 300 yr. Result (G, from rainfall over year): 297.0 yr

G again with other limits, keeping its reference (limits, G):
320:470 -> 432.0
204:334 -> 242.0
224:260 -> 242.0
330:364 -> 347.0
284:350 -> 297.0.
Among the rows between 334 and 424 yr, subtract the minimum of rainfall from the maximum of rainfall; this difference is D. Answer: 0.8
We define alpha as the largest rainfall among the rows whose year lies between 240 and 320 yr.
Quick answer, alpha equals 3.318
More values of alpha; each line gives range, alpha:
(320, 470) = 3.587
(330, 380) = 3.227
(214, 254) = 3.345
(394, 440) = 3.587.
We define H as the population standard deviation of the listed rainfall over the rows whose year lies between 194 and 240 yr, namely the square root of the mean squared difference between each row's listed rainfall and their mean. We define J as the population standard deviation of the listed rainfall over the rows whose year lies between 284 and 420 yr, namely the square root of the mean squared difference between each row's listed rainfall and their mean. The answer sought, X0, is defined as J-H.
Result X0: 0.05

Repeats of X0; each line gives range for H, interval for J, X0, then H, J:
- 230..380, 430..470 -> -0.23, 0.345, 0.12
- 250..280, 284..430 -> -0.34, 0.519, 0.18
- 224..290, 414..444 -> -0.38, 0.497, 0.11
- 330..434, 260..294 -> 0.36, 0.191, 0.55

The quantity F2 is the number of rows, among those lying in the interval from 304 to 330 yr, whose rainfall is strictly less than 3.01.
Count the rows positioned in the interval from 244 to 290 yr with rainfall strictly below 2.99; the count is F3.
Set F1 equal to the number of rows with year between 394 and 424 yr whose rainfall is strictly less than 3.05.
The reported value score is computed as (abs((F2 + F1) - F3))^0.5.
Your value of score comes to 1.0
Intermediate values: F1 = 3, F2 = 3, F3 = 5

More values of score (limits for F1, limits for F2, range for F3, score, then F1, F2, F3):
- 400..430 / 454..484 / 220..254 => 2.6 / 4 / 3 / 0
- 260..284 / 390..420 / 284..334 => 0.0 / 4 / 1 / 5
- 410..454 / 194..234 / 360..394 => 2.2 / 6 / 0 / 1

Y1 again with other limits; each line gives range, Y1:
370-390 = 10.2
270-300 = 8.9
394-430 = 9.7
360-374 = 9.6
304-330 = 8.8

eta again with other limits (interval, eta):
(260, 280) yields 1.52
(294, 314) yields 1.76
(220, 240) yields 1.80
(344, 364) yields 1.72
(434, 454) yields 1.74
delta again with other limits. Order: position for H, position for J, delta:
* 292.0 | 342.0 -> 5.93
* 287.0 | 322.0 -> 5.79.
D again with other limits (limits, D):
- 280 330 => 0.4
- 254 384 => 1.7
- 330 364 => 0.2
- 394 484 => 0.8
